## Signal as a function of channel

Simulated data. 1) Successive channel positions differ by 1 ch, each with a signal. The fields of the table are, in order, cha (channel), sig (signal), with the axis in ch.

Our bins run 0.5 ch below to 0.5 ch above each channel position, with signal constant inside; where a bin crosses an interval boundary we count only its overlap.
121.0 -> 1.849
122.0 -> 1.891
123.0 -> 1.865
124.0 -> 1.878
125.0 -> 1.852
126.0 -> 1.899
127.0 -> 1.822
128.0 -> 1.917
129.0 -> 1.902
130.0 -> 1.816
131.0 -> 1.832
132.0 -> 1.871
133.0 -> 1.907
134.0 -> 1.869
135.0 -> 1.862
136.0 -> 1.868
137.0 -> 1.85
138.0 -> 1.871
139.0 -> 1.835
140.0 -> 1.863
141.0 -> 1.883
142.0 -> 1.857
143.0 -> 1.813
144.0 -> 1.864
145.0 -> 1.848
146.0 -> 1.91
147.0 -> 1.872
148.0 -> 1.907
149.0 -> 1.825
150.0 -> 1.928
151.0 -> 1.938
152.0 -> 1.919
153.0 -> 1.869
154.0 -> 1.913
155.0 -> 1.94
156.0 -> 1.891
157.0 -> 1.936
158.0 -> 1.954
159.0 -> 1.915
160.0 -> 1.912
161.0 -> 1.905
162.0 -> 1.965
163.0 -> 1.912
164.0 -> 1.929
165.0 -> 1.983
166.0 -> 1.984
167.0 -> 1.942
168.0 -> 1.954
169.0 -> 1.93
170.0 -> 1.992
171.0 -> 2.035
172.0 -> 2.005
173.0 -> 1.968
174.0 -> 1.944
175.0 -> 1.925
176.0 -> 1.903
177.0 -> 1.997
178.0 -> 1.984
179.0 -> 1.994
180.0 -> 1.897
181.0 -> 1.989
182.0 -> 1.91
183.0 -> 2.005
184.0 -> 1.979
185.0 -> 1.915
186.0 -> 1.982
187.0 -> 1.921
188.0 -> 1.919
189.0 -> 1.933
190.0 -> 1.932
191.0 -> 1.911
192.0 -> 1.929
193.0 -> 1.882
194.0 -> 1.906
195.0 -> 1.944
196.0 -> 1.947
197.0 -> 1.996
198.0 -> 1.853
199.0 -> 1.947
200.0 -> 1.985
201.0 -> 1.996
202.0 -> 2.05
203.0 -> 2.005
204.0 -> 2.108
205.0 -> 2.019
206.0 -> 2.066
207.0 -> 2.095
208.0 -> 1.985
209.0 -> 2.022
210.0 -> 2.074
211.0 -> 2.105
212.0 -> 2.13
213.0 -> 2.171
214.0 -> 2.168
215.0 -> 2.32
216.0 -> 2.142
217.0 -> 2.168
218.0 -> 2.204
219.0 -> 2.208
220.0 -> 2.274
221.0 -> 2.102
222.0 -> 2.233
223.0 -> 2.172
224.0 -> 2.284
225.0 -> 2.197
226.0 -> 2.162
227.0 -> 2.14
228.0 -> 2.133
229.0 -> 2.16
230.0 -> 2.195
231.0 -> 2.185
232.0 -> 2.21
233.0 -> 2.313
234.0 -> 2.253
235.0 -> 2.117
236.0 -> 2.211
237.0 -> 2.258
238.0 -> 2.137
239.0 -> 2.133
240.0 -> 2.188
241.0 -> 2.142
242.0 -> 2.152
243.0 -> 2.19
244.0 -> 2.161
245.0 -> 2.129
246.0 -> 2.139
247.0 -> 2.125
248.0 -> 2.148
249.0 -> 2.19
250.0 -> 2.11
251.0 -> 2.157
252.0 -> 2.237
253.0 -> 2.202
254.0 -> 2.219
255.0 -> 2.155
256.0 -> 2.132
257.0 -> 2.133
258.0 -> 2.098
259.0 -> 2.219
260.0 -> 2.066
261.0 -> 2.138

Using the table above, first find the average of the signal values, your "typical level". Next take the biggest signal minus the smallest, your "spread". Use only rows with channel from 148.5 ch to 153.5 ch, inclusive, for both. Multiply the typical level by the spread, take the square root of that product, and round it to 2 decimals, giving 0.46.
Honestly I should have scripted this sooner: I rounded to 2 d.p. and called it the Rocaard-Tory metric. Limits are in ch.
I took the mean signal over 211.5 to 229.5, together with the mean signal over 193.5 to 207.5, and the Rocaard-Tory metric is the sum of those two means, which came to 4.18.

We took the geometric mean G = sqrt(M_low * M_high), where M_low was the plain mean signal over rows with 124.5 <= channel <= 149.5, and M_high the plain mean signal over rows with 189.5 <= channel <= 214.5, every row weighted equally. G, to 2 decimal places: 1.94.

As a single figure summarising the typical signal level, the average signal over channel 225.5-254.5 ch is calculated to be 2.18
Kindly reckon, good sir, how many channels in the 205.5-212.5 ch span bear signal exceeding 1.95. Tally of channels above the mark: 7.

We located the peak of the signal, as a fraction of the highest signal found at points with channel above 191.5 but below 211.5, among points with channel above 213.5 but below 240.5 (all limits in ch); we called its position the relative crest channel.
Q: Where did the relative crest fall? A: 215.0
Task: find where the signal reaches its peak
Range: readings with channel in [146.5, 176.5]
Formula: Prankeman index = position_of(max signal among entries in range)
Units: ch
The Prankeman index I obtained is 171.0 ch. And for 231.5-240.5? 233.0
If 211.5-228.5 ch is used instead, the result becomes 215.0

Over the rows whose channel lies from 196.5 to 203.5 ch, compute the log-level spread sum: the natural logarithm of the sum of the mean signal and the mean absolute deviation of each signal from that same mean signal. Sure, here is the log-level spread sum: 0.70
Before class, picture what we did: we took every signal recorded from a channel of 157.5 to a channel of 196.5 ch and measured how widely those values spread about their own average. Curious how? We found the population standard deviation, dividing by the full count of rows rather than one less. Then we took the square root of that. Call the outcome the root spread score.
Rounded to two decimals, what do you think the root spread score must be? 0.19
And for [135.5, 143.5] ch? 0.14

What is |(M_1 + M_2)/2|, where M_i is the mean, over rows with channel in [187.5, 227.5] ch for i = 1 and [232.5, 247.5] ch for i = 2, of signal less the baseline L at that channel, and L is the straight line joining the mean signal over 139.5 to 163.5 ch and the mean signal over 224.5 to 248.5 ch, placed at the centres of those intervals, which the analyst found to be 0.01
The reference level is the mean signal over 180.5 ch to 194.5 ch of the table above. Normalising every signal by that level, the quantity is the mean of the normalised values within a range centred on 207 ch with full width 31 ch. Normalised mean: 1.07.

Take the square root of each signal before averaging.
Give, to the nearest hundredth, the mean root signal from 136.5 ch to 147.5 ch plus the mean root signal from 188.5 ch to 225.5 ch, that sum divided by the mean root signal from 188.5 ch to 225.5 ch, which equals 1.95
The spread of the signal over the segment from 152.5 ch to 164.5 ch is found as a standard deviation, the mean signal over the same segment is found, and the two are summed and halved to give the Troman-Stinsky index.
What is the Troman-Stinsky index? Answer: 0.97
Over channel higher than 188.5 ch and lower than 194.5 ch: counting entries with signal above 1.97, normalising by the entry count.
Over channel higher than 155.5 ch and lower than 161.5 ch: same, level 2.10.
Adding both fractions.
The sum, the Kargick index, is 0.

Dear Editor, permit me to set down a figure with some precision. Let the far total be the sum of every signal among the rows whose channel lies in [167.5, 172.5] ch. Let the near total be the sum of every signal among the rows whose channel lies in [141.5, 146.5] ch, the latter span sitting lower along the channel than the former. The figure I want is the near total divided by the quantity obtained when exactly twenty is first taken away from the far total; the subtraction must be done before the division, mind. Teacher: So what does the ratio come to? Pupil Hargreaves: -0.92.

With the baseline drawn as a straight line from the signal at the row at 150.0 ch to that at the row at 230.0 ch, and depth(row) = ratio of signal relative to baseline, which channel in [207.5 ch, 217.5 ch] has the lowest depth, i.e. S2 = 208.0 ch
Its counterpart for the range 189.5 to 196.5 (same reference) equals 193.0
